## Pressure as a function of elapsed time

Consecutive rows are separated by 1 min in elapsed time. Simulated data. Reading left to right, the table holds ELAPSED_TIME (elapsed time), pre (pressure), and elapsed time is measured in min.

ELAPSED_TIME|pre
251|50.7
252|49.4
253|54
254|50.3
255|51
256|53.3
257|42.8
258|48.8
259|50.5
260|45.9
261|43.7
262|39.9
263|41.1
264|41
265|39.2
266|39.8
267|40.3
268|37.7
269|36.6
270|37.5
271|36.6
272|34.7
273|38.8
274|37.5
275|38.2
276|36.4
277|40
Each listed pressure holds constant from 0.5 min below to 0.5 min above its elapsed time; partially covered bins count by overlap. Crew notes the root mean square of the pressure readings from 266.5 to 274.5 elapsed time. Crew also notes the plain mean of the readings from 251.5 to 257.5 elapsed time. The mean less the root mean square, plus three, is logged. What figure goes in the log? 16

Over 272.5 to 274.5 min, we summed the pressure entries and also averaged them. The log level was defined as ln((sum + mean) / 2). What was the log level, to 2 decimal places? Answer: 4.05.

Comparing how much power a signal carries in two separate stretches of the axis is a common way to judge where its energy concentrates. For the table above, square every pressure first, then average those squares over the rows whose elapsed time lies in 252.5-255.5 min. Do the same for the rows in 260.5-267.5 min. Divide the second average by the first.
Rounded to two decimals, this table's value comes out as 0.62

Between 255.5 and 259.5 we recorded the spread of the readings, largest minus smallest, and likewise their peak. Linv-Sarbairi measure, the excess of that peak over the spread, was 43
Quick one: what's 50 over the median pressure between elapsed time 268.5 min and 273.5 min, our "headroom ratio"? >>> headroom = 1.37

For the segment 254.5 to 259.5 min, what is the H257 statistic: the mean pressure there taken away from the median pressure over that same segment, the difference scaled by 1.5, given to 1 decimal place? 1.8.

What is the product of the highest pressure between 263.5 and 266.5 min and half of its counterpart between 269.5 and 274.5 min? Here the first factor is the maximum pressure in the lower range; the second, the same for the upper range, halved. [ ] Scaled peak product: 795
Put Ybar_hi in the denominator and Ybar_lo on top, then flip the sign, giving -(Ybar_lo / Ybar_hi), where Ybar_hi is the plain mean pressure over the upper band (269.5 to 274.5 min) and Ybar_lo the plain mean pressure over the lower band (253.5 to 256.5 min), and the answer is -1.39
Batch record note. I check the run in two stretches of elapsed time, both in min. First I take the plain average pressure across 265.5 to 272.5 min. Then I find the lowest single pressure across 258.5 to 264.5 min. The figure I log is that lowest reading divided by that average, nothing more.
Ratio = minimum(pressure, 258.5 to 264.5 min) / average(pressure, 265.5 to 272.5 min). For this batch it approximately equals 1.06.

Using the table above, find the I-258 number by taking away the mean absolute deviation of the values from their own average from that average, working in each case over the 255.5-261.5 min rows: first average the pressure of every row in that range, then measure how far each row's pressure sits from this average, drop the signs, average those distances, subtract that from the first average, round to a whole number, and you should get 44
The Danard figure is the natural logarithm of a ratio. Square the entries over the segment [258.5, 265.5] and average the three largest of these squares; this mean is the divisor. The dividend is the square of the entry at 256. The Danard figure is 0.26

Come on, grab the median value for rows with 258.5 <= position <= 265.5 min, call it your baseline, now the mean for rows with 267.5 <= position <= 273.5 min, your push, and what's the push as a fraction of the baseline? 0.90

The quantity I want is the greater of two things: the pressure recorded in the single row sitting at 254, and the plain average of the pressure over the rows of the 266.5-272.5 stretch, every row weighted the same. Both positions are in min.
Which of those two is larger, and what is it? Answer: 50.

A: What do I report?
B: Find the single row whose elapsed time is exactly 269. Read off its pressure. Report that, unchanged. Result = 36.6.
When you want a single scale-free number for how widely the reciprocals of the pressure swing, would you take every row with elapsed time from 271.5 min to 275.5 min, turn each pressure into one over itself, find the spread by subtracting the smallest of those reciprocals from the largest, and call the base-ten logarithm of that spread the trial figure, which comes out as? -2.52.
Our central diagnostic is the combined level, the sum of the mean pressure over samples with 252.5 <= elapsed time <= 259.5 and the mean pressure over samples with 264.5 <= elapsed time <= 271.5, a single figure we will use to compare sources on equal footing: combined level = 88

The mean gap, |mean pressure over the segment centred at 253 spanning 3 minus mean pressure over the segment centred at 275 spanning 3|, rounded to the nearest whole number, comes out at 14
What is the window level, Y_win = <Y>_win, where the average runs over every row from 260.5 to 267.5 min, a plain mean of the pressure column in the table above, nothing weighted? 41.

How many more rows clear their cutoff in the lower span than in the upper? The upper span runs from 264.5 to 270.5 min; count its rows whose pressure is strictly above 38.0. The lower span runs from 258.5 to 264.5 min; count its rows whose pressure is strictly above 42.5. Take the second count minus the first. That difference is 0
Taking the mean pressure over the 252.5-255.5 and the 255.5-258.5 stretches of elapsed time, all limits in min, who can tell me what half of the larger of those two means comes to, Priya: 25.9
